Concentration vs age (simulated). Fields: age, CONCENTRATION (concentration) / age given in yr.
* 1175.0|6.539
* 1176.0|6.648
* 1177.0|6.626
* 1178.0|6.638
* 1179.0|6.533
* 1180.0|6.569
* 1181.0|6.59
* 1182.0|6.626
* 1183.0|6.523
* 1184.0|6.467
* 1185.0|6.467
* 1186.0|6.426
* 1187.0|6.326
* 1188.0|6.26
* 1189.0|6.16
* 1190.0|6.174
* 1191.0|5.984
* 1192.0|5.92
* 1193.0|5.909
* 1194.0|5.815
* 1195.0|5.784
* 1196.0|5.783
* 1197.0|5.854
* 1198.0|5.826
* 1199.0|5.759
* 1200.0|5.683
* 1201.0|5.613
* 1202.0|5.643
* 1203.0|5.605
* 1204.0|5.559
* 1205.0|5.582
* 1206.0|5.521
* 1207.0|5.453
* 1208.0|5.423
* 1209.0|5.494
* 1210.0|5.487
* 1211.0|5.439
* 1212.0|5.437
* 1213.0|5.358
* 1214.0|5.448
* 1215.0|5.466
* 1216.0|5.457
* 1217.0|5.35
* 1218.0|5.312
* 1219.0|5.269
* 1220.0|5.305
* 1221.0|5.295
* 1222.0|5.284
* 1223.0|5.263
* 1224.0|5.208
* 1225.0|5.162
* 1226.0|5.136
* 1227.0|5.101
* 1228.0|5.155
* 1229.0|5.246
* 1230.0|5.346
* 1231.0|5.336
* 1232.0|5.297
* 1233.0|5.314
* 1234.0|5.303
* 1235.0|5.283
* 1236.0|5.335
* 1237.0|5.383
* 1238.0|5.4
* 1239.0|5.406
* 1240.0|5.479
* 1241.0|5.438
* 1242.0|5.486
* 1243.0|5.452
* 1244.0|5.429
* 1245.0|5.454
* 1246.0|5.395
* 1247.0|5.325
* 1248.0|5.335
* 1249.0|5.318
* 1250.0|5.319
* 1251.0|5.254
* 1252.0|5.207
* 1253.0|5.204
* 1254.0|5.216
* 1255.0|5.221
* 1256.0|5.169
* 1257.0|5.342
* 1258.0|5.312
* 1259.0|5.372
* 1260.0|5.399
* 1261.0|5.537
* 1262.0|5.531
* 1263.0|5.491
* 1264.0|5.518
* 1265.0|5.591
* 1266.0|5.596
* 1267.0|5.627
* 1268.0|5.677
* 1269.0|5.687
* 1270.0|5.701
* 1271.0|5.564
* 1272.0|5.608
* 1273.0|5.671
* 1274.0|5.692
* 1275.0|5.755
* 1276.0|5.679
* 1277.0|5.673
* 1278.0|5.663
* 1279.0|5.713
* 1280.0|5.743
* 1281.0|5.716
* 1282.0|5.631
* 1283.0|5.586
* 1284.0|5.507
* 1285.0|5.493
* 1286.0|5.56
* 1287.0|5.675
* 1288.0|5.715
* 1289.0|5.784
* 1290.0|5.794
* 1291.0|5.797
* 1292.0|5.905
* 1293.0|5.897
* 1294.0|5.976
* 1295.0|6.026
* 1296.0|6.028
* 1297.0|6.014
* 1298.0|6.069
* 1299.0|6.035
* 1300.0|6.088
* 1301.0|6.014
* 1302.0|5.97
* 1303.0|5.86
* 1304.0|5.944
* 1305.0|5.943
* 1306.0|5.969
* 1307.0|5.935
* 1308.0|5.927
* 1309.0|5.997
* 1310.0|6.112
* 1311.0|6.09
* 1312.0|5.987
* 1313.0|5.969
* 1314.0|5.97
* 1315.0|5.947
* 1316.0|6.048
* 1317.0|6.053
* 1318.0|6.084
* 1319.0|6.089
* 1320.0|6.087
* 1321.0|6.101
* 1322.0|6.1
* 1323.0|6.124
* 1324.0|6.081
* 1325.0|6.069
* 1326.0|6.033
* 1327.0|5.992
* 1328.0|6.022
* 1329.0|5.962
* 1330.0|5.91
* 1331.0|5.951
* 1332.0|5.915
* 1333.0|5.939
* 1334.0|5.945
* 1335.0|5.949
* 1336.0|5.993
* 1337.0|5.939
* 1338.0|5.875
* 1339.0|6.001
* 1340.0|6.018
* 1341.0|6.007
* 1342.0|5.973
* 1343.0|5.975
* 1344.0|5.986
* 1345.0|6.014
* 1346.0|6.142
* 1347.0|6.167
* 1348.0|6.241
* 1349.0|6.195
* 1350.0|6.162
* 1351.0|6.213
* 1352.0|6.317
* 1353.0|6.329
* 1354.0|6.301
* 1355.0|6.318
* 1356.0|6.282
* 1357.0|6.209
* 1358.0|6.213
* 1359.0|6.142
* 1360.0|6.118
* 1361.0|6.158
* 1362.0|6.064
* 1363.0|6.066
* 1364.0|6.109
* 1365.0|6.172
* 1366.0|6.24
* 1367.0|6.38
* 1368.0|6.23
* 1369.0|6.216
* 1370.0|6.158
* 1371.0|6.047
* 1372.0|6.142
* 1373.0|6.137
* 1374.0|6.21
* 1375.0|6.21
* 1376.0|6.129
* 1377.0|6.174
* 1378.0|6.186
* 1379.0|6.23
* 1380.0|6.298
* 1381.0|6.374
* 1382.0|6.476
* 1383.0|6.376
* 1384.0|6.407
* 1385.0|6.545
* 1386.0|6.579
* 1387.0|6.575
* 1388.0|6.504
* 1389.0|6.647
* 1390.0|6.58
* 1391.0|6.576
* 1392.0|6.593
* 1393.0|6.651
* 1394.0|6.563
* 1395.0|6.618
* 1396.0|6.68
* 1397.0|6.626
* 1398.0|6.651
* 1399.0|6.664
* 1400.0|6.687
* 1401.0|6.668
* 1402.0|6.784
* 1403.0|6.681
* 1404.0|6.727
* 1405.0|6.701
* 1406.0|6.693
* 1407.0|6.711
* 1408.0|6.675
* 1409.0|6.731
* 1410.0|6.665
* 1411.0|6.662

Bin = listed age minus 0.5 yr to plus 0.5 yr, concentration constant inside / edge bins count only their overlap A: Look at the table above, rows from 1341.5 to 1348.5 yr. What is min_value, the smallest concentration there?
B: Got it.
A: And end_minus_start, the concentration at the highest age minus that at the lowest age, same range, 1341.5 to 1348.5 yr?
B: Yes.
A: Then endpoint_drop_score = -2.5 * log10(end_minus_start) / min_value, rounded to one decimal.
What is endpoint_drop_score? 0.2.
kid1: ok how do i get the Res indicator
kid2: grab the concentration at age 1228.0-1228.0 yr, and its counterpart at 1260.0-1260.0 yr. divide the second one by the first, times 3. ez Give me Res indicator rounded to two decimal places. 3.14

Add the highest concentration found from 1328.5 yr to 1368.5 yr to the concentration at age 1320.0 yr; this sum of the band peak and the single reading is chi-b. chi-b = 12.5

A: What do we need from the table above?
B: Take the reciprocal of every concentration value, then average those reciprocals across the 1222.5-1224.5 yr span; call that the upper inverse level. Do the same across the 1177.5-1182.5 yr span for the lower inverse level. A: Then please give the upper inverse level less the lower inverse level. 0.039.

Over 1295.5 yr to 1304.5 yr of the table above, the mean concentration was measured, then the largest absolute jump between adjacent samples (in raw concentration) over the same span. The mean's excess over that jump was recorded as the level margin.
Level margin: 5.9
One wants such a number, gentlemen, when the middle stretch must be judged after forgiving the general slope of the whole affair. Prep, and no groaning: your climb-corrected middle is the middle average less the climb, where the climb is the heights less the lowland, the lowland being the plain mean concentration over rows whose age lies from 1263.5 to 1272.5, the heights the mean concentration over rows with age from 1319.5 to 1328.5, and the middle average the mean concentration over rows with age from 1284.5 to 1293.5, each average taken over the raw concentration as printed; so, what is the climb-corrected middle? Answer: 5.3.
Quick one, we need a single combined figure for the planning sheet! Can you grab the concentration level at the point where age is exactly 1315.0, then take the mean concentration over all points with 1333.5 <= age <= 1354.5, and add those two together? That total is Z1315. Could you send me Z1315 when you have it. 12.0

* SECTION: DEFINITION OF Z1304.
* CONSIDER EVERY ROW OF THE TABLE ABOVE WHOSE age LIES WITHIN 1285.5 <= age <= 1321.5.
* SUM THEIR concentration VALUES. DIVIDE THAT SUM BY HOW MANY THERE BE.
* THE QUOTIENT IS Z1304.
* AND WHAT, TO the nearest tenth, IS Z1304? 6.0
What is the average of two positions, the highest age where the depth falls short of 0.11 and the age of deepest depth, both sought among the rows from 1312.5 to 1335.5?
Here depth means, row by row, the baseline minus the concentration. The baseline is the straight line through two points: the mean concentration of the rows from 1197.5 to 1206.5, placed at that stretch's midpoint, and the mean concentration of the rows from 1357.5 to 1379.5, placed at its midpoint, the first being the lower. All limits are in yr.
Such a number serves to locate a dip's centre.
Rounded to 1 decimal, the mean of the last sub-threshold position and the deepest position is 1331.5 yr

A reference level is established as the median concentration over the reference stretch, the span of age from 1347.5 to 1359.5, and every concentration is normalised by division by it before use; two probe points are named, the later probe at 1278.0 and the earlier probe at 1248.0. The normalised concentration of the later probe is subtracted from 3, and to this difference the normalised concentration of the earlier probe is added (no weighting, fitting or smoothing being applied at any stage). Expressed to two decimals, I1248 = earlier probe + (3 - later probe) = 2.95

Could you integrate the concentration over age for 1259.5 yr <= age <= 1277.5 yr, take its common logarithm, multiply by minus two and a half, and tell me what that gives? -5.01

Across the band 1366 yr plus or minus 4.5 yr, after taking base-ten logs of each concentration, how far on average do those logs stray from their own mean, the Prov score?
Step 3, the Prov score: 0.005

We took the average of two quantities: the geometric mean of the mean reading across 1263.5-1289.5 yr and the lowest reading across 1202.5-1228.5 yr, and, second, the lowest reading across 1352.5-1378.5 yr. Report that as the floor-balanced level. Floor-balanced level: 5.707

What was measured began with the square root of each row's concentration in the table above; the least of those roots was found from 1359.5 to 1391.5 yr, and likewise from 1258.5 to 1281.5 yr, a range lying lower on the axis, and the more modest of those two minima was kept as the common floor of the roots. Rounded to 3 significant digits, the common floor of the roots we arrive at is 2.32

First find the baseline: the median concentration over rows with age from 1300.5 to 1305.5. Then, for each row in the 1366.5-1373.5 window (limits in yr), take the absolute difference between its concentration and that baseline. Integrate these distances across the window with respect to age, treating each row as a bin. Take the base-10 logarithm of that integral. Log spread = 0.23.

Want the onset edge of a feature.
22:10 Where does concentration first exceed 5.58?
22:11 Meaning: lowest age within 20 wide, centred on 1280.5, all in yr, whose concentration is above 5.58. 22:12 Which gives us 1272.0 yr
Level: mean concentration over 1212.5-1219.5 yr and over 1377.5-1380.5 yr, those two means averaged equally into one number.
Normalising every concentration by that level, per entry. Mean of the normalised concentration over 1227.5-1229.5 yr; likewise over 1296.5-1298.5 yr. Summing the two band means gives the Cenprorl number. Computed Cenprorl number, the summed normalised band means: 1.935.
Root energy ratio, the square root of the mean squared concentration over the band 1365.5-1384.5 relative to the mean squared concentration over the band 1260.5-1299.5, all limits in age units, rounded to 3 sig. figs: 1.09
